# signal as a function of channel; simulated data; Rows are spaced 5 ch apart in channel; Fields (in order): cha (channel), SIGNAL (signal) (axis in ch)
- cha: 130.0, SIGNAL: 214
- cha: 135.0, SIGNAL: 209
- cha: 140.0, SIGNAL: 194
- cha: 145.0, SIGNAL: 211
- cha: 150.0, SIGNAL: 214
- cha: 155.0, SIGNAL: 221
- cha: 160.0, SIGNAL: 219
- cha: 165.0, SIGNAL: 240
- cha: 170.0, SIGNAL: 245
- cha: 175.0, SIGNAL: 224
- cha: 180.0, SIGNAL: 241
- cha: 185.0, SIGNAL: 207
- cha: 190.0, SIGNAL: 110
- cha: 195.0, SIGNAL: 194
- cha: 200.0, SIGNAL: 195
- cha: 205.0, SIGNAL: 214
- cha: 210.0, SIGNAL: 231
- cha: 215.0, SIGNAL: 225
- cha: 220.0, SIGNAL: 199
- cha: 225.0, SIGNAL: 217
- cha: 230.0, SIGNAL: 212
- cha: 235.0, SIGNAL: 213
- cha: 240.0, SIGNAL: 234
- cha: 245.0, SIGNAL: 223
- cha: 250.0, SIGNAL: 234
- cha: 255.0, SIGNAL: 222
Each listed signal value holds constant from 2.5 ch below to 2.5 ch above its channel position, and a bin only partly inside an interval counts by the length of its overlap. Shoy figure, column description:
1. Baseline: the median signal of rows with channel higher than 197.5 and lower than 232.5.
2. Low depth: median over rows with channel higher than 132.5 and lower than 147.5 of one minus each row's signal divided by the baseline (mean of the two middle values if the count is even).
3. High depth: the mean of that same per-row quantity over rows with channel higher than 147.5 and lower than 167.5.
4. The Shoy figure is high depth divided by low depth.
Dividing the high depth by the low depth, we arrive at -1.9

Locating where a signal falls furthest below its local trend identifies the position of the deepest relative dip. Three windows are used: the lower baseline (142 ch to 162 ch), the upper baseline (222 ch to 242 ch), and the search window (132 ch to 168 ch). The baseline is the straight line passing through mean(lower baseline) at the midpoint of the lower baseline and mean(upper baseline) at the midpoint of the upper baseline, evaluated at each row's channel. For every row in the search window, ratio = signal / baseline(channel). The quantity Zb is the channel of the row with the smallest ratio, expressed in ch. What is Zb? 140.0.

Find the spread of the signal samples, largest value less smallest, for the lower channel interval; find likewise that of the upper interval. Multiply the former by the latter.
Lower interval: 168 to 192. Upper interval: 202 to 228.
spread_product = 4320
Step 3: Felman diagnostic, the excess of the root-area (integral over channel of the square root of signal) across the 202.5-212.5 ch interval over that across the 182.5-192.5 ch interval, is 24.8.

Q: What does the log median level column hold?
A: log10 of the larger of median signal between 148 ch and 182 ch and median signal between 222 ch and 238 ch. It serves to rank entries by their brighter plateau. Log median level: 2.35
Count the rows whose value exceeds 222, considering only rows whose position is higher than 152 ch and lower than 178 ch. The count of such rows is 3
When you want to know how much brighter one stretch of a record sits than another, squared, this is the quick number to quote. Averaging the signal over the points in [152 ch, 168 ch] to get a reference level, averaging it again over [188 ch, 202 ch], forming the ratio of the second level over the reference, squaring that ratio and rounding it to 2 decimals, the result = 0.54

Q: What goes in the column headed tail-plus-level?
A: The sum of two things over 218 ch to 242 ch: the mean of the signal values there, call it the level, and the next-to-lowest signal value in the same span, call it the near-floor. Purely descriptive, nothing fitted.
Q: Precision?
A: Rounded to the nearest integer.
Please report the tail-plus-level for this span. 427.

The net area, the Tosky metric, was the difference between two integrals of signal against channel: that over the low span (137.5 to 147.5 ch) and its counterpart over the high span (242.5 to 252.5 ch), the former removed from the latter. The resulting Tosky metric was 260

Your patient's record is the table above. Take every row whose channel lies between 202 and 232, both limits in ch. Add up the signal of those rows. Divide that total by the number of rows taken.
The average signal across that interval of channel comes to 216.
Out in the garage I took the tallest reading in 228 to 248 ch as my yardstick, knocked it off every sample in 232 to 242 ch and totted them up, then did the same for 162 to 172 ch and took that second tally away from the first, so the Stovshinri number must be -38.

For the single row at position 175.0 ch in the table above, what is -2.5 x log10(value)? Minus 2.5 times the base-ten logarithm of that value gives -5.88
